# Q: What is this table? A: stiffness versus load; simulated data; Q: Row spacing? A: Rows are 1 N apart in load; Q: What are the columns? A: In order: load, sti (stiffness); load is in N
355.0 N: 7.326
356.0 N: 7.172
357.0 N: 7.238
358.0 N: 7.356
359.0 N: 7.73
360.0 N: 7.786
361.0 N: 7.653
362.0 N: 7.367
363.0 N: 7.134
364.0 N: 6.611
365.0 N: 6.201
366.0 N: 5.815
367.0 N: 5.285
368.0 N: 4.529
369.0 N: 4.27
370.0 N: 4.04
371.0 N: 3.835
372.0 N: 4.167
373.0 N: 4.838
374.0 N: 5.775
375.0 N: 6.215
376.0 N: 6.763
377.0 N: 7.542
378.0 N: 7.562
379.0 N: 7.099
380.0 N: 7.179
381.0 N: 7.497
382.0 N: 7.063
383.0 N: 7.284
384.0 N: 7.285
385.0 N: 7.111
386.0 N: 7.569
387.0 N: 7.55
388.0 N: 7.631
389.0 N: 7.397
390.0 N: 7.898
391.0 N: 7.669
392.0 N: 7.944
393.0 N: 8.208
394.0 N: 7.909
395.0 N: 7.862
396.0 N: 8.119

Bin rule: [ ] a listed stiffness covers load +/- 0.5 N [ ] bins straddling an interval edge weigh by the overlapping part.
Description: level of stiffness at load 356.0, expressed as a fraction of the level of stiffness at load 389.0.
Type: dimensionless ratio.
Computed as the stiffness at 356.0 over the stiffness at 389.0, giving 0.970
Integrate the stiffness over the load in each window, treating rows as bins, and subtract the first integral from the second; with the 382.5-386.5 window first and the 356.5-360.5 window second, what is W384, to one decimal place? 0.9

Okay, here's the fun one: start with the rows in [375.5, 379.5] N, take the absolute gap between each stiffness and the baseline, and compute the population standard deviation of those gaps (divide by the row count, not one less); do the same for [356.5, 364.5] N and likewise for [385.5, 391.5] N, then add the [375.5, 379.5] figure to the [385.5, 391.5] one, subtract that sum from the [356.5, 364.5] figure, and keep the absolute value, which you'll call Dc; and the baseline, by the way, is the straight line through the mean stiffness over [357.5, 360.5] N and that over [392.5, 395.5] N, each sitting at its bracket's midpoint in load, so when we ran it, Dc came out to 0.16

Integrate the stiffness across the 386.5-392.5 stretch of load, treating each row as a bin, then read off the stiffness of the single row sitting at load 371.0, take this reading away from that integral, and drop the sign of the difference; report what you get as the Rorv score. 42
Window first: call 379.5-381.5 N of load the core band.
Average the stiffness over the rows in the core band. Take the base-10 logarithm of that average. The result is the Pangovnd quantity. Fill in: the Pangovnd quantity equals 0.87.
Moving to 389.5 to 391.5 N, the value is 0.89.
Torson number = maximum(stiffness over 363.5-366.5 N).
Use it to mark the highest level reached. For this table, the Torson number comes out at 6.611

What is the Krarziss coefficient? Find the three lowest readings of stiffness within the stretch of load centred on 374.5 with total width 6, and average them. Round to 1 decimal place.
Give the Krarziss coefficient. 4.9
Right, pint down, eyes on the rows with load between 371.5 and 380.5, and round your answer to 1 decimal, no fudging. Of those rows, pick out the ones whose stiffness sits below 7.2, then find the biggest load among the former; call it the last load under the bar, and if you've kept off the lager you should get 380.0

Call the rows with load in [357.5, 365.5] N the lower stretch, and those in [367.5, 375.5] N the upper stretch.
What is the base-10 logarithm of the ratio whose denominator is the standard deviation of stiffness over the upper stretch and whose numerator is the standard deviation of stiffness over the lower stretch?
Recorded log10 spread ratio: -0.18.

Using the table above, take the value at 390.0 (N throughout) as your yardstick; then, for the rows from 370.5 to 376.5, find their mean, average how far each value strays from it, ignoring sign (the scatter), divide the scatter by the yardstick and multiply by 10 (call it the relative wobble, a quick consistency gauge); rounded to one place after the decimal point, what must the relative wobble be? 1.2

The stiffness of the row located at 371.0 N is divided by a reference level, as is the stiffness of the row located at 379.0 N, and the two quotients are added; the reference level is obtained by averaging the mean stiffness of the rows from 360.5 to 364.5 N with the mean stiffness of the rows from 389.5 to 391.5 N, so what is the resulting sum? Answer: 1.5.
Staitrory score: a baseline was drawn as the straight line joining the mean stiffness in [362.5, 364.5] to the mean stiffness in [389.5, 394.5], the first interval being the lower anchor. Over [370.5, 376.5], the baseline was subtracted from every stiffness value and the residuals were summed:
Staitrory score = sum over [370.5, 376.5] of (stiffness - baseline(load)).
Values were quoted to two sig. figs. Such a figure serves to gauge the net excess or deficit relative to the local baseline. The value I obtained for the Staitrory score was -12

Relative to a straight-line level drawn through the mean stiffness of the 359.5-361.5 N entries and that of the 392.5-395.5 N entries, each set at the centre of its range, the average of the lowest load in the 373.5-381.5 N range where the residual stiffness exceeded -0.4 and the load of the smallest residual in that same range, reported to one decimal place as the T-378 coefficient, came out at 375.5 N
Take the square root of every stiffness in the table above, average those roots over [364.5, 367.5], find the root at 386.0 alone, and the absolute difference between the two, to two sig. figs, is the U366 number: 0.35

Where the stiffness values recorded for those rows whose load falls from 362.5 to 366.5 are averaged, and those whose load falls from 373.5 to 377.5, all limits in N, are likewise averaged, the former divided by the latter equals 0.98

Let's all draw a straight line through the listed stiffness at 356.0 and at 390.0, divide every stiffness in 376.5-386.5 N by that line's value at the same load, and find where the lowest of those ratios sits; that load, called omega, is 385.0 N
